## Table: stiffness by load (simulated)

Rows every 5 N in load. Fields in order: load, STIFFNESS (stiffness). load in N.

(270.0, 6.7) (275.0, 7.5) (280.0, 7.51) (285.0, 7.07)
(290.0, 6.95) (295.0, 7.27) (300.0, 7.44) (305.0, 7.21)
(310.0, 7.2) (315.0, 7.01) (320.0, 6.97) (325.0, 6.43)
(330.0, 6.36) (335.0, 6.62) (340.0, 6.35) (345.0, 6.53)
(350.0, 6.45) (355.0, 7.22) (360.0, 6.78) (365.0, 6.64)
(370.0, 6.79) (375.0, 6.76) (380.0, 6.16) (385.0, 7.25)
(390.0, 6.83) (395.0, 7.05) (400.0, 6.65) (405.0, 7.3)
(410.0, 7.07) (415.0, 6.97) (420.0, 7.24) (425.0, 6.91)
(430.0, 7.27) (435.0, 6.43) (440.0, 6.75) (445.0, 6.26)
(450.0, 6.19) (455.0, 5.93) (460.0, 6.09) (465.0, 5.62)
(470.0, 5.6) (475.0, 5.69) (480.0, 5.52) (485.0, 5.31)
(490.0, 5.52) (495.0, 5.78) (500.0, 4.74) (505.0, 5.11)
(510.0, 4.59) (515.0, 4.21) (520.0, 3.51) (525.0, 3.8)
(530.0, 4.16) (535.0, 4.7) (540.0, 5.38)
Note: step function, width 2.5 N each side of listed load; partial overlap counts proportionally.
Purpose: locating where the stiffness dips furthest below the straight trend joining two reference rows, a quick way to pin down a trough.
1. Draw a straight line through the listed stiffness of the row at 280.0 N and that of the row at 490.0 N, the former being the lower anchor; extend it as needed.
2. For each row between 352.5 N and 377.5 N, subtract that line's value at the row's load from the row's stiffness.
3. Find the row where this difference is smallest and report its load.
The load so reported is 365.0 N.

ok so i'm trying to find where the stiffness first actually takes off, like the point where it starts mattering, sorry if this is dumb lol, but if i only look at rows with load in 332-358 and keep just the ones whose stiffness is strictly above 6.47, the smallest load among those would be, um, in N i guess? 335.0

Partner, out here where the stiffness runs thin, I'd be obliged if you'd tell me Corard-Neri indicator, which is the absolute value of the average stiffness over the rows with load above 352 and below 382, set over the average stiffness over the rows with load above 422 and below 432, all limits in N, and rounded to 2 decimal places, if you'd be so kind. 0.95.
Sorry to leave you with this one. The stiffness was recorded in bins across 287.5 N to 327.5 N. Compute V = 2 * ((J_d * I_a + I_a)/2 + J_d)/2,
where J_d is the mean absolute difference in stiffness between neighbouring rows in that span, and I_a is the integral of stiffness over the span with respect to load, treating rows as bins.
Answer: 172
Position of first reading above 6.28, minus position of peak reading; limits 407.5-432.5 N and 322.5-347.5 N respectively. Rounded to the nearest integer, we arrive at 75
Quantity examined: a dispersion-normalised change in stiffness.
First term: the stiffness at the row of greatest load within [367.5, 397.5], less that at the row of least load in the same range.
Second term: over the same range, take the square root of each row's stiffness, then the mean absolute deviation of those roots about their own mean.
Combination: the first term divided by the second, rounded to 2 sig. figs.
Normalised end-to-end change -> 5.7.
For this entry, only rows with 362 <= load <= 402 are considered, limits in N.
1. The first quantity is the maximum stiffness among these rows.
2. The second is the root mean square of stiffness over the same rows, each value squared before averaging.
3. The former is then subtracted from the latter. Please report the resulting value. -0.48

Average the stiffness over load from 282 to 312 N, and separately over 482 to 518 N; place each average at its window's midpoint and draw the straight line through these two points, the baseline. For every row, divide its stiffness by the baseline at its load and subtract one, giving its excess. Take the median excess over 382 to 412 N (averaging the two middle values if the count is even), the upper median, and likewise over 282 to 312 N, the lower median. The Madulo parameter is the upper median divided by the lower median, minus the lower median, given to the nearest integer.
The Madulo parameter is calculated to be 14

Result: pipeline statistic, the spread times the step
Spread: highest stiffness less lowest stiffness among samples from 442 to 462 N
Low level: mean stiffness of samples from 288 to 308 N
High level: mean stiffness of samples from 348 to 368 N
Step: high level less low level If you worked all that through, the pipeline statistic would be -0.1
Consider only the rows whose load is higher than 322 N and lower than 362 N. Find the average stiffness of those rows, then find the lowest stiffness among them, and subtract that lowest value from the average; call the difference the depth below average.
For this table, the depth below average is 0.2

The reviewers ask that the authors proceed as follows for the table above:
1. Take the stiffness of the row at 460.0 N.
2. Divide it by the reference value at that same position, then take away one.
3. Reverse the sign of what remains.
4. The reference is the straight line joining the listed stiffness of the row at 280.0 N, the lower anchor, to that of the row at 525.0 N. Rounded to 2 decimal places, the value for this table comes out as -0.27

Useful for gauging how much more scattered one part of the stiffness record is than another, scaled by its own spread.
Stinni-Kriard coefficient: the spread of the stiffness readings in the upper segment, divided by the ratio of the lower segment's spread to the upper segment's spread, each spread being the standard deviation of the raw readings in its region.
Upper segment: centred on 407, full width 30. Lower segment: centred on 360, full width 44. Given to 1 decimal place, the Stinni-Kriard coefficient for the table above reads 0.2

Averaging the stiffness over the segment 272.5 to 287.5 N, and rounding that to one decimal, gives 7.4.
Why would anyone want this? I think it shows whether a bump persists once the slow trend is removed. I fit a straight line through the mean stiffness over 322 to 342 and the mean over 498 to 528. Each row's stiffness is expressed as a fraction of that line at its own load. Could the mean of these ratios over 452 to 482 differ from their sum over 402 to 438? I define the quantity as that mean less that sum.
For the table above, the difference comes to -7.9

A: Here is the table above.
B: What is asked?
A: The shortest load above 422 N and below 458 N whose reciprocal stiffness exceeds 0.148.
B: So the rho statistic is 435.0 N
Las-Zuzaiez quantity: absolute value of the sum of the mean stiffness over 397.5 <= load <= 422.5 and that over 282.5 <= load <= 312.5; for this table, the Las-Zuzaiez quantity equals 14.2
